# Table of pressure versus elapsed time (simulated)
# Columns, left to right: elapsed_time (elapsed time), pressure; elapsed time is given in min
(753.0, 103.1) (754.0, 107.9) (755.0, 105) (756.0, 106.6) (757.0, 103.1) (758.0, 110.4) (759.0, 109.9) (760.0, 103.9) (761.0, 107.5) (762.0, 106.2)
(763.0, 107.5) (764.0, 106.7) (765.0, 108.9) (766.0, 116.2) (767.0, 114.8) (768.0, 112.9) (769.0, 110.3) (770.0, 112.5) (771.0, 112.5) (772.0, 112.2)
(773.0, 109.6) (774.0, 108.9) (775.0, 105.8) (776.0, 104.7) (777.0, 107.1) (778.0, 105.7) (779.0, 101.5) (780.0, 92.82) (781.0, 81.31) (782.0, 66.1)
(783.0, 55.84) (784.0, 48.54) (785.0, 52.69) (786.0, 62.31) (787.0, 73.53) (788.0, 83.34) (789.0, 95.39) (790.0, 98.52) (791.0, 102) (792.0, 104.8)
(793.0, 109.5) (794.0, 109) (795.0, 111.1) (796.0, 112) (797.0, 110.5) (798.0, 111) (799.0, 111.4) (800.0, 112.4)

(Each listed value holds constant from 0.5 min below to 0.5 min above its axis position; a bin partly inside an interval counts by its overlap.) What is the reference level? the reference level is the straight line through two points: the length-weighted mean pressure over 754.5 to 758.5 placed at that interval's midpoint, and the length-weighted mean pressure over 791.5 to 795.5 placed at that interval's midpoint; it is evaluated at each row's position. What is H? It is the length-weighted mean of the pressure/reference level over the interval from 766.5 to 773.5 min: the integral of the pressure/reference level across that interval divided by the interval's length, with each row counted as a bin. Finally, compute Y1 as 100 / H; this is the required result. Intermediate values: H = 1.05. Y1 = 96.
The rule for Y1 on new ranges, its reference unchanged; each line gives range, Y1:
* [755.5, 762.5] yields 100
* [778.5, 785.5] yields 151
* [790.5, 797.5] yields 100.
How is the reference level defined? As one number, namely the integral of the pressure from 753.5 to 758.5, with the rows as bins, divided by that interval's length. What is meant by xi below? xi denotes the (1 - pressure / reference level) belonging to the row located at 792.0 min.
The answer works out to 0.02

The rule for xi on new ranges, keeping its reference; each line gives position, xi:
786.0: 0.42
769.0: -0.03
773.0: -0.03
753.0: 0.03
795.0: -0.04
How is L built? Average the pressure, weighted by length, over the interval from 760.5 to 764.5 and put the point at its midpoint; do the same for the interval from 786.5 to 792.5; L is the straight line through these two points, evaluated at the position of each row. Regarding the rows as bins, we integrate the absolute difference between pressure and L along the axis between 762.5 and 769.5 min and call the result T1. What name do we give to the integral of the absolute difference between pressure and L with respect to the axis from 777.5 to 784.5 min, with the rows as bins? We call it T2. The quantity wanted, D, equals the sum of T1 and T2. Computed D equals 191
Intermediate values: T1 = 41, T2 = 149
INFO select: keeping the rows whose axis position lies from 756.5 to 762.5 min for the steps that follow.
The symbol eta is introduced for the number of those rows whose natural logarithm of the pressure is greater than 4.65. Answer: 4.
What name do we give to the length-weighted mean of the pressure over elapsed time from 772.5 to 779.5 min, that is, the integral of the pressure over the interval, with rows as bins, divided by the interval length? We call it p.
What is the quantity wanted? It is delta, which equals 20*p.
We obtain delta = 2124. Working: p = 106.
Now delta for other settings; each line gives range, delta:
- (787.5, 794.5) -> 2007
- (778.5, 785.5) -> 1425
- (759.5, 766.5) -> 2163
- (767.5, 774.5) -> 2225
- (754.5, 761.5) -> 2133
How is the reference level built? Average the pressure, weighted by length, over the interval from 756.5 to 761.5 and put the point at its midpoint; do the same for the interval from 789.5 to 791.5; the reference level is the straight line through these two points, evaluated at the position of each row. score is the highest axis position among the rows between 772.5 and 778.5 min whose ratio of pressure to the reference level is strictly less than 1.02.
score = 776.0 min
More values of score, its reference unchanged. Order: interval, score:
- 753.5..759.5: 757.0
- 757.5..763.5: 763.0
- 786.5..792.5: 791.0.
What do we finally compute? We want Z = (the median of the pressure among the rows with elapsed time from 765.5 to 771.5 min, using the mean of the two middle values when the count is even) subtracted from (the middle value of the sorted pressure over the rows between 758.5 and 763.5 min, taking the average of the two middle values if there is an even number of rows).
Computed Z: -5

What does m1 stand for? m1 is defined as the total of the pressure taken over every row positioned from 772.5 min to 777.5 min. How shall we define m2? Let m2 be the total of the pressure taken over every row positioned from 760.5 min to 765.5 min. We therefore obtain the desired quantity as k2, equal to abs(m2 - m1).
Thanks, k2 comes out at 1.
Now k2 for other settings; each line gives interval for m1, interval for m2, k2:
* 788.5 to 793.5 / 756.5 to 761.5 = 25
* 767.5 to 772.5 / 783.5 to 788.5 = 240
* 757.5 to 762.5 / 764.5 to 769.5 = 25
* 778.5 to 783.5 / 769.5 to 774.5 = 158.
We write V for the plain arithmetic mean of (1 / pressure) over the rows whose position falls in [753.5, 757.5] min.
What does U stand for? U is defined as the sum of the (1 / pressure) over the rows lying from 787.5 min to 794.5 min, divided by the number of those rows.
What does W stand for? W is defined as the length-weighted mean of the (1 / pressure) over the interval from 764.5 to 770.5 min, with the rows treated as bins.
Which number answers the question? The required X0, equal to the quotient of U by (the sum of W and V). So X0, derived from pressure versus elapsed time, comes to 0.55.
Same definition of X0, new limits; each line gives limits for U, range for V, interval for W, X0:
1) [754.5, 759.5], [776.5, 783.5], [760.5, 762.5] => 0.44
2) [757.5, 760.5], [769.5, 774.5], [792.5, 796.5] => 0.51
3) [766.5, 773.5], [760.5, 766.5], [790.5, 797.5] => 0.48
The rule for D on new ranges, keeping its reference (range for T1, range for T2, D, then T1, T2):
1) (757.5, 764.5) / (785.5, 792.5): 104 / 9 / 95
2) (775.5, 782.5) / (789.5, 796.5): 183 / 74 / 109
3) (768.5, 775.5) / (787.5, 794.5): 136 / 58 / 78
